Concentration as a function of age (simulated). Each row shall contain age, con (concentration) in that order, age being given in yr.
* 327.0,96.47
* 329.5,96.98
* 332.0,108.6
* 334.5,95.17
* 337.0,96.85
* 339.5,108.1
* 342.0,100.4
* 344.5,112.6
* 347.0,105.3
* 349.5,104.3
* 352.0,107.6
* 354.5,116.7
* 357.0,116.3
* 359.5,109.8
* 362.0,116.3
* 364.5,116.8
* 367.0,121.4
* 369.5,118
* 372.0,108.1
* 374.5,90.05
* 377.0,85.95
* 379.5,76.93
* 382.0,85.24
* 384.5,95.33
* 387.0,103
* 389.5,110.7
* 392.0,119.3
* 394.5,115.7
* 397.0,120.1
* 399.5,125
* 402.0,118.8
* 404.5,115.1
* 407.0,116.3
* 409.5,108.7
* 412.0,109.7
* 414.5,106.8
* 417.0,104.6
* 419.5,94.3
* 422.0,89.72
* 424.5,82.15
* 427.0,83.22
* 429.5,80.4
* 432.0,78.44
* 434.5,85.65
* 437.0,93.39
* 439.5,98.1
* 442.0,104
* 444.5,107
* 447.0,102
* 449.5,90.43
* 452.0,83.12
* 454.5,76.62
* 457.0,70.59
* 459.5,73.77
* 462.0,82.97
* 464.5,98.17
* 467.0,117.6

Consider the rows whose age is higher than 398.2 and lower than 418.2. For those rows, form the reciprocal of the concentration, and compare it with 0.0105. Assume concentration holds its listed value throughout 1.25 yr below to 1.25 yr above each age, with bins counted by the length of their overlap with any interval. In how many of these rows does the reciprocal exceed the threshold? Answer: 0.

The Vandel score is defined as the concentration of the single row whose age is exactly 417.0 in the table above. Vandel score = 104.6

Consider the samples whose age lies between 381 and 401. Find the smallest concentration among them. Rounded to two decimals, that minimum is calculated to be 85.24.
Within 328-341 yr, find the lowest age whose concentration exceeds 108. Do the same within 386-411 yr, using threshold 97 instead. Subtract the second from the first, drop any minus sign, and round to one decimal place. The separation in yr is 55.0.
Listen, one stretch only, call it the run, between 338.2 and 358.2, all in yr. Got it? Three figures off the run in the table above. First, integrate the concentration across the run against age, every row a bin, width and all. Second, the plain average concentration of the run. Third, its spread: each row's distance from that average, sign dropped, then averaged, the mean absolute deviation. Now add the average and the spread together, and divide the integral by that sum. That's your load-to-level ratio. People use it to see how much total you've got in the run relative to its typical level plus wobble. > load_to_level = 19.2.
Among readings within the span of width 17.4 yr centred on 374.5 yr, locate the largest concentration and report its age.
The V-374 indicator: 367.0 yr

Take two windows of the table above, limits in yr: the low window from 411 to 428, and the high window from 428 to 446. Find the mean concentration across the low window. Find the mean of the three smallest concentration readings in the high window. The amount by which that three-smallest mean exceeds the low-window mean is -14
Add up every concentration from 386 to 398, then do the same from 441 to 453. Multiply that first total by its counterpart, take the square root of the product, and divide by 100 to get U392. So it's 5.3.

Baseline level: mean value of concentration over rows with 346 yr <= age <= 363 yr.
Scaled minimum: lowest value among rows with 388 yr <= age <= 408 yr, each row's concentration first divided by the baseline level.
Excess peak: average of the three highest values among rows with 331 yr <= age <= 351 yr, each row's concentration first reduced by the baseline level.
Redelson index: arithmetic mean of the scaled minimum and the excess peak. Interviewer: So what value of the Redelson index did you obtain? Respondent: 0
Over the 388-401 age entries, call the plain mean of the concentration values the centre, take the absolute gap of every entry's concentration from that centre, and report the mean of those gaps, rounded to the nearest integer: 4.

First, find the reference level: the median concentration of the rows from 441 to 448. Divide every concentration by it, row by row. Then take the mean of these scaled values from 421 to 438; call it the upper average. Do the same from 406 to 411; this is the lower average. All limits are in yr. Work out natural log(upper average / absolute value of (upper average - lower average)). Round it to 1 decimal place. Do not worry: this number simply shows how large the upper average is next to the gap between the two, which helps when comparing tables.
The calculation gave 1.1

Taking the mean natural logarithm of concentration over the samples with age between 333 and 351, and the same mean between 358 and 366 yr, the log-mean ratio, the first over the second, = 0.978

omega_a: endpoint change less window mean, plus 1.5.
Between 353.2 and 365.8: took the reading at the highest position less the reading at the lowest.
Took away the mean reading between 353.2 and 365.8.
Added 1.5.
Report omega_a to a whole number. -114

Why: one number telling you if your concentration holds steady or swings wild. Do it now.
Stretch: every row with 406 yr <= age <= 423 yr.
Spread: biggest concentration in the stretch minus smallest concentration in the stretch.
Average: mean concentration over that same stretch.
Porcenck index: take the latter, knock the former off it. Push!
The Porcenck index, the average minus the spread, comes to 78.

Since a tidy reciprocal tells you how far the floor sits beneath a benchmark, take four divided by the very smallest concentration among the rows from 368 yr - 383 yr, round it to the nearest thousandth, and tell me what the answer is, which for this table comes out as 0.052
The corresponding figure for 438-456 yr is 0.052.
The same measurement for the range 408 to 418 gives 0.038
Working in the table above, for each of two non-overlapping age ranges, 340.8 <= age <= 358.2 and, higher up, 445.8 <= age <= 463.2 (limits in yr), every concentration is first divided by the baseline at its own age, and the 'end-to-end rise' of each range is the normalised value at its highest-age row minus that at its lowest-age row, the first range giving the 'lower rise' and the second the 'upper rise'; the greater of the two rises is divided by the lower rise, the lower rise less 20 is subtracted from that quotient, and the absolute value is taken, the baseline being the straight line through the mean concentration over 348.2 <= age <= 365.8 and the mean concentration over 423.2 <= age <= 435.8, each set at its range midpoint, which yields 20.8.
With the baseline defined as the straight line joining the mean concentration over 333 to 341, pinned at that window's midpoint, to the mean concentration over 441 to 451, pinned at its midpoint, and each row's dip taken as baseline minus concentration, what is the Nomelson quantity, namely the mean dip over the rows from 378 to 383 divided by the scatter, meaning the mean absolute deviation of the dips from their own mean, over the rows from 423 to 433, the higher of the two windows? 12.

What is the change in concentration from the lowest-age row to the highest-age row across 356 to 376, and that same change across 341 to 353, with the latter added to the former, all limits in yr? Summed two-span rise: -19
